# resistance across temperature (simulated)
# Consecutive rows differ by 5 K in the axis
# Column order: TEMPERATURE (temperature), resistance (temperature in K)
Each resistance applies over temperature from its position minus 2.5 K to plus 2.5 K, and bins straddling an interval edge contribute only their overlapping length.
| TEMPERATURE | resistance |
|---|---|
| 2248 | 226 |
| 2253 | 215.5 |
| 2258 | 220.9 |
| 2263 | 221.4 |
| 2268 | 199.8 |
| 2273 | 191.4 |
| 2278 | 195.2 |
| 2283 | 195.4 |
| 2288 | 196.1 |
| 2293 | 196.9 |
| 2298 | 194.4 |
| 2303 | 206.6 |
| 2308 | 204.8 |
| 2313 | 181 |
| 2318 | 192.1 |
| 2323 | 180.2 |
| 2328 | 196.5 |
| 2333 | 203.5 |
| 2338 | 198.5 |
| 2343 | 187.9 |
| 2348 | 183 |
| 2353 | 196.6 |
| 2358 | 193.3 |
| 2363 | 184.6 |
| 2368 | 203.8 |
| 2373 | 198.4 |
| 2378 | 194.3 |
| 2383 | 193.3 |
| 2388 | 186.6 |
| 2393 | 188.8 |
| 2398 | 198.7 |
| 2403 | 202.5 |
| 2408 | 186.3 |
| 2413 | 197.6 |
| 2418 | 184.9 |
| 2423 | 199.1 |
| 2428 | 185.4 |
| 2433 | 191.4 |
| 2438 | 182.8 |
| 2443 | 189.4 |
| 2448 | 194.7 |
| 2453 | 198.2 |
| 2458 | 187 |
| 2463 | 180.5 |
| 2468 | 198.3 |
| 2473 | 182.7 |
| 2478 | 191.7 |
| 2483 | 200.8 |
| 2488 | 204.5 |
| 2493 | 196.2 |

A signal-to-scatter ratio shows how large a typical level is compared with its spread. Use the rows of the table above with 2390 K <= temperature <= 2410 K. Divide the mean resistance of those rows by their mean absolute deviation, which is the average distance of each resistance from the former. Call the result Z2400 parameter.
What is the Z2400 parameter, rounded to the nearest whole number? 30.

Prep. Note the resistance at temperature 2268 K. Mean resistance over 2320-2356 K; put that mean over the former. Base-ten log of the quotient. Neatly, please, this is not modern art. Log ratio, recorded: -0.017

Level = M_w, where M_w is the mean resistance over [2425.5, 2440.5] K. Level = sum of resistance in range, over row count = 187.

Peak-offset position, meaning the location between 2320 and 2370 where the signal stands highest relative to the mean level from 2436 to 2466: 2368 K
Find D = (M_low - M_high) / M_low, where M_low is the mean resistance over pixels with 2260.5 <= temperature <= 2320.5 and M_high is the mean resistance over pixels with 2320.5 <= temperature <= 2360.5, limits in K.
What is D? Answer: 0.028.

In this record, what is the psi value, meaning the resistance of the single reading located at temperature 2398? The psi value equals 198.7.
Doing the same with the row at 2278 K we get 195.2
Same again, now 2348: 183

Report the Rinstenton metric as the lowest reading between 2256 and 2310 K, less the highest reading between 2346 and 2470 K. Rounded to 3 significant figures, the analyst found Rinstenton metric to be -12.4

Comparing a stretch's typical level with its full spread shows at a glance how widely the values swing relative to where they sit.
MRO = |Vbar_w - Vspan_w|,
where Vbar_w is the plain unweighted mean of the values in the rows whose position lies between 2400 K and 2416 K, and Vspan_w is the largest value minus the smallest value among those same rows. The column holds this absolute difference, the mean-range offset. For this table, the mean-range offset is 179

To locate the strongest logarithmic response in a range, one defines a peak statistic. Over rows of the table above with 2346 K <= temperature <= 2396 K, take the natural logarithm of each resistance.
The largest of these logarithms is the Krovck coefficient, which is 5.32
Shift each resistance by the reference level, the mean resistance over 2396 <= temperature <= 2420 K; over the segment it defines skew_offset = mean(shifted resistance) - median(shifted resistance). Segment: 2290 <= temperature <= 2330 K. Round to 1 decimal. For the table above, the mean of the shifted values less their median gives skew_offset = -1.4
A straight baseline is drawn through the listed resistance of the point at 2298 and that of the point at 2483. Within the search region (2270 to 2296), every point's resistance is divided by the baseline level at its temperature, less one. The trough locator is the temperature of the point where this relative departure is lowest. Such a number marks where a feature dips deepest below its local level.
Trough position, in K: 2273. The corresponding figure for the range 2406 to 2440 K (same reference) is 2438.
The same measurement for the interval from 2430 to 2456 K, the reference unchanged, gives 2438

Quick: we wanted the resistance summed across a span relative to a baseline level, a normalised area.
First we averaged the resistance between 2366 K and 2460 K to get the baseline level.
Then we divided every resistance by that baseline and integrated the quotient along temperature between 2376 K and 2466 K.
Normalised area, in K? 89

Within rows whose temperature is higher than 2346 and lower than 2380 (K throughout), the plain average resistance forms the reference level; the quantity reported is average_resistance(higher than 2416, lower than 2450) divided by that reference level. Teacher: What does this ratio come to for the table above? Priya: 0.98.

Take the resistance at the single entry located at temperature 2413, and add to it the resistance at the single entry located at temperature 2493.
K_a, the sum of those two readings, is 394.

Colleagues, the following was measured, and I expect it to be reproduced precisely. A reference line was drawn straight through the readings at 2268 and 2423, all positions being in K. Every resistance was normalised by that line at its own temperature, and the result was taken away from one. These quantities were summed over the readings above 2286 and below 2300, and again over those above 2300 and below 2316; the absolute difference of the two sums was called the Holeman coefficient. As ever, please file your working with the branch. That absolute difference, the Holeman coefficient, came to 0.026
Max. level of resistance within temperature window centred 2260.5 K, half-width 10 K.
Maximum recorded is 221.4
